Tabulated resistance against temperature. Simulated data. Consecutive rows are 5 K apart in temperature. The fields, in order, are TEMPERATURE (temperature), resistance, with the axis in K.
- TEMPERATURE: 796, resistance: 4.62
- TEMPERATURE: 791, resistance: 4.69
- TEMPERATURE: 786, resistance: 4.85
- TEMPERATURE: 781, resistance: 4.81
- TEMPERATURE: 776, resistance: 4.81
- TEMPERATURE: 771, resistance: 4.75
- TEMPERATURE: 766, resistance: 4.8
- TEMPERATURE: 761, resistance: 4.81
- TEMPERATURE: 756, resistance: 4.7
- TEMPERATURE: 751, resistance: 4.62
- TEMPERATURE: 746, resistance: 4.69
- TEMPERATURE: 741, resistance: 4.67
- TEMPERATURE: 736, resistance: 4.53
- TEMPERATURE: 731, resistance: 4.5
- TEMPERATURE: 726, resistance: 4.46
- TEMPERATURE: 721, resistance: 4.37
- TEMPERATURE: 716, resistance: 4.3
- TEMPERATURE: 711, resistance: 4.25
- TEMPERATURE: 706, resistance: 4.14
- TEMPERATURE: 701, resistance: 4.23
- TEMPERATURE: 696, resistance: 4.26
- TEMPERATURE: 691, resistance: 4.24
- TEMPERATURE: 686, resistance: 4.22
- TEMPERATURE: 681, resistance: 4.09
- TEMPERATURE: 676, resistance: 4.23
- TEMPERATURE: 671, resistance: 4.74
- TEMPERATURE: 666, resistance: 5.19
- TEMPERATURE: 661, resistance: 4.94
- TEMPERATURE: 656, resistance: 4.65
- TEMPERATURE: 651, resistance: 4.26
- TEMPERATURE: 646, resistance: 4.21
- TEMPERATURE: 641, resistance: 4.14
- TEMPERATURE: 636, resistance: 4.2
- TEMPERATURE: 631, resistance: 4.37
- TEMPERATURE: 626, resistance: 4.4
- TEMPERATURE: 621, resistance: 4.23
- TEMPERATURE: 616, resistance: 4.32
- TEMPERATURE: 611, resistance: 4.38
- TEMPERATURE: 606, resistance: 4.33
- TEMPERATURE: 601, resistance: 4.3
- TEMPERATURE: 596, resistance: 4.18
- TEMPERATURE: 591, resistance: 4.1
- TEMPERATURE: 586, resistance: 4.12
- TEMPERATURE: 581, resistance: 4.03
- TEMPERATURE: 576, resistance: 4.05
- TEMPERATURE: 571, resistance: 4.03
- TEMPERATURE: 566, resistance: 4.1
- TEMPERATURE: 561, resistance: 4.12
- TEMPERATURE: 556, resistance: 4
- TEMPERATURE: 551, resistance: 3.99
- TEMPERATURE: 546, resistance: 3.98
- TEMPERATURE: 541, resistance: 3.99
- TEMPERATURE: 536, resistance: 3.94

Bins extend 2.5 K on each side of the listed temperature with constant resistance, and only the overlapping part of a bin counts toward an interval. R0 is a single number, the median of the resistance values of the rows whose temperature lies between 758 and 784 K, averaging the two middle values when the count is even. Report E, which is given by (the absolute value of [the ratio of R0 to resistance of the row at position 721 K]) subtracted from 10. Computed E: 8.90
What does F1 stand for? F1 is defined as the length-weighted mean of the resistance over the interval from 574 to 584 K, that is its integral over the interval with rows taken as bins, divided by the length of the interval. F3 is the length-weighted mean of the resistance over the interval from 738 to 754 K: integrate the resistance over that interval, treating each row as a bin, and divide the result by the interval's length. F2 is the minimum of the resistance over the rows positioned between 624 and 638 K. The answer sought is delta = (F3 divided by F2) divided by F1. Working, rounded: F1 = 4.04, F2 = 4.2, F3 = 4.66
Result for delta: 0.274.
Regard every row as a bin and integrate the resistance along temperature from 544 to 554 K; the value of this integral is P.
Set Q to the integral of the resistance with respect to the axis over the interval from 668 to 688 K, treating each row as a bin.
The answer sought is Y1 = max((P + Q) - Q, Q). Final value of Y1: 87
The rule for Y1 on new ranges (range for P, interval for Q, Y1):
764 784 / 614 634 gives 96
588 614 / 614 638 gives 111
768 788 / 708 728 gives 96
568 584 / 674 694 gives 84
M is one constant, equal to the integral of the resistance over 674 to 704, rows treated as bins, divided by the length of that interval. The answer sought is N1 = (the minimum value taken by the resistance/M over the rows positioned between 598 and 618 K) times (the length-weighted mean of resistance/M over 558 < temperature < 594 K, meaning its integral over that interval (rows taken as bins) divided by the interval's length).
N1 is 0.99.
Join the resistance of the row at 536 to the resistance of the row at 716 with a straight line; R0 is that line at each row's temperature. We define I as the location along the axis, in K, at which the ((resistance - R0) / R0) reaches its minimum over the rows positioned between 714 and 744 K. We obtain 716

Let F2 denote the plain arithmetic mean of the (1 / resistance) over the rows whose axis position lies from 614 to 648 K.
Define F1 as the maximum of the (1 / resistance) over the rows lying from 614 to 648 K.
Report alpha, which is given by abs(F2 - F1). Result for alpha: 0.007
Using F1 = 0.242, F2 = 0.23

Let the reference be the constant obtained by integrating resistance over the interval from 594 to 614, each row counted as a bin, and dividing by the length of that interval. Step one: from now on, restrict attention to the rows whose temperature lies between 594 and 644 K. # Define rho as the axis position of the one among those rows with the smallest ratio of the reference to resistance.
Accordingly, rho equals 626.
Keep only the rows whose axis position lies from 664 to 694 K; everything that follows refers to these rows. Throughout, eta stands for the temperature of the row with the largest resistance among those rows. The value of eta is 666 K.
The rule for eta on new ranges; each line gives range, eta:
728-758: 756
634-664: 661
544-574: 561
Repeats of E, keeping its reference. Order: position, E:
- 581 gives 8.81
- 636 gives 8.85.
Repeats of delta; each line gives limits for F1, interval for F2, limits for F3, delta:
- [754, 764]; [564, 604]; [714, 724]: 0.226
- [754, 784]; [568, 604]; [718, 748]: 0.235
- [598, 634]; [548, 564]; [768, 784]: 0.277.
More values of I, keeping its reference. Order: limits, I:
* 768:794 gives 791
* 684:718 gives 706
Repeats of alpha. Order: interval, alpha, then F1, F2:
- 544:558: 0.001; 0.251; 0.25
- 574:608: 0.008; 0.248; 0.24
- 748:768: 0.005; 0.216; 0.21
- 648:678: 0.021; 0.236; 0.22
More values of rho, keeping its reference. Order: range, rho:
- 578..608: 606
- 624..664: 661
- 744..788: 786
